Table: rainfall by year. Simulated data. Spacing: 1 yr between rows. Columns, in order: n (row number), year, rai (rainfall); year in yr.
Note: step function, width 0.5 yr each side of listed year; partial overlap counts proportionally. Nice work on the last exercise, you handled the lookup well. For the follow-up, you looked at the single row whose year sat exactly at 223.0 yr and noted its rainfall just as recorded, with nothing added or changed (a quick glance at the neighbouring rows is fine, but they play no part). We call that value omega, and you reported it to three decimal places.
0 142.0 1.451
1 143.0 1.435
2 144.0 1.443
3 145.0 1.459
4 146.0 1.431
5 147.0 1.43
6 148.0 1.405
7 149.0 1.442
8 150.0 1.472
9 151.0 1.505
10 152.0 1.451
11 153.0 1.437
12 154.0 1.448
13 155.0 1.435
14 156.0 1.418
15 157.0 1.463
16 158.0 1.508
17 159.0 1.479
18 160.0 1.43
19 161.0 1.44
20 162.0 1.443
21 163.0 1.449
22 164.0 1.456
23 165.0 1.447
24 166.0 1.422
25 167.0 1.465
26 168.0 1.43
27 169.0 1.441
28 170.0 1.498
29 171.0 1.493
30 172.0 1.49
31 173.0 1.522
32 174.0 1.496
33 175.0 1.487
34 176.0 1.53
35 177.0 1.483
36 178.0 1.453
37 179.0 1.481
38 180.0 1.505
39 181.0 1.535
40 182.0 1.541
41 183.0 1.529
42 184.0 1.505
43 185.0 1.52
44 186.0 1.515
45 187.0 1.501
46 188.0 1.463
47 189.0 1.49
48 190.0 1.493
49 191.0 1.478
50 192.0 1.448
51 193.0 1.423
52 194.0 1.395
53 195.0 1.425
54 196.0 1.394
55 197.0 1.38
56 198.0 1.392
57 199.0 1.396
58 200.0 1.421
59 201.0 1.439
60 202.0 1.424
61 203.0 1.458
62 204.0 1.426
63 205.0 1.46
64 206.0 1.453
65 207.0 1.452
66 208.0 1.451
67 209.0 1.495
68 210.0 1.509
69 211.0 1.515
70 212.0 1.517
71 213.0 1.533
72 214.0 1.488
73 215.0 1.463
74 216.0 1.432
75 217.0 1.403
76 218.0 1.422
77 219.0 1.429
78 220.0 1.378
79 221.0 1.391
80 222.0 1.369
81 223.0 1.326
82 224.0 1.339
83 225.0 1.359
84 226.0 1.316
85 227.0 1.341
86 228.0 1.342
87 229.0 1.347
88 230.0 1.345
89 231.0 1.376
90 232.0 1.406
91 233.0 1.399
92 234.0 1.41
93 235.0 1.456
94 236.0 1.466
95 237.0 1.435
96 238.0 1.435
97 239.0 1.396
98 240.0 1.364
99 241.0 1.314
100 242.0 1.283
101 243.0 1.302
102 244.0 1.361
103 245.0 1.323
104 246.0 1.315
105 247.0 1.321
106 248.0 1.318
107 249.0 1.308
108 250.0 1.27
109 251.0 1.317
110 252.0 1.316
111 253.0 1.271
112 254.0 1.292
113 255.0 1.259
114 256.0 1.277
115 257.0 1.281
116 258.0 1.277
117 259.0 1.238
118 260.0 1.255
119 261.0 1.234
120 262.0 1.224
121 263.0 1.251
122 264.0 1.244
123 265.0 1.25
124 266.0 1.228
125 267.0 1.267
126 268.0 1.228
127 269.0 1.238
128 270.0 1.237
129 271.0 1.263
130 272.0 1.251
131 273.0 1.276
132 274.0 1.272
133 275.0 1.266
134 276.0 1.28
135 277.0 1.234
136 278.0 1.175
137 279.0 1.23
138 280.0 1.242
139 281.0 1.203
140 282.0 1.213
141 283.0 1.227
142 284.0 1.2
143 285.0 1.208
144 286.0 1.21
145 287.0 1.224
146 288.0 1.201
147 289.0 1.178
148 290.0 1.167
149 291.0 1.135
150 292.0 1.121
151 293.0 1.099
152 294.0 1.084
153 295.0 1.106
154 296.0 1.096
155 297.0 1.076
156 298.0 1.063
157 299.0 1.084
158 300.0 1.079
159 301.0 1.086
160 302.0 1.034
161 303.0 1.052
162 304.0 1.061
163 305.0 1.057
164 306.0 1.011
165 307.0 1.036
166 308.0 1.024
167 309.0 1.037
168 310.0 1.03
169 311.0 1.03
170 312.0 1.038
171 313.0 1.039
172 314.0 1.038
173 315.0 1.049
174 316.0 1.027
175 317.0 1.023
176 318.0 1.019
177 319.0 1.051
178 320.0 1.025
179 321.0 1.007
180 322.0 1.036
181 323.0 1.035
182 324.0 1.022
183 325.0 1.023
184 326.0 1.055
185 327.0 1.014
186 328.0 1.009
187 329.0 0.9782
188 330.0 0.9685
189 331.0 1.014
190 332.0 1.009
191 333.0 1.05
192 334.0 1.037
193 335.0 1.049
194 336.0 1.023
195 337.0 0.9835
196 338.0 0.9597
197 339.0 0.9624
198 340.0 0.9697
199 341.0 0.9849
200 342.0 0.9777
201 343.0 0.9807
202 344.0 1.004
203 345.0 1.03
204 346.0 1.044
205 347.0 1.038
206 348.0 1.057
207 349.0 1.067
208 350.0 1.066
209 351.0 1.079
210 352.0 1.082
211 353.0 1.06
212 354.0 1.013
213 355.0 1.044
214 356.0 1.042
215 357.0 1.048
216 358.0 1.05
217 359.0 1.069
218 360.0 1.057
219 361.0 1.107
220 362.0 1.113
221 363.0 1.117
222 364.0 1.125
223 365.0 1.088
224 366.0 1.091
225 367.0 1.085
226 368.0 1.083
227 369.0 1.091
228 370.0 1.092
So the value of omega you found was 1.326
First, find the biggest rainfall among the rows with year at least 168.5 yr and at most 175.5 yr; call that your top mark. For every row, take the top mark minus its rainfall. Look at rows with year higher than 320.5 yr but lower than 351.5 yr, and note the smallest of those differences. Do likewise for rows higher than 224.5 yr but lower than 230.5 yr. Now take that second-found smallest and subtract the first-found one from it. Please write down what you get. -0.28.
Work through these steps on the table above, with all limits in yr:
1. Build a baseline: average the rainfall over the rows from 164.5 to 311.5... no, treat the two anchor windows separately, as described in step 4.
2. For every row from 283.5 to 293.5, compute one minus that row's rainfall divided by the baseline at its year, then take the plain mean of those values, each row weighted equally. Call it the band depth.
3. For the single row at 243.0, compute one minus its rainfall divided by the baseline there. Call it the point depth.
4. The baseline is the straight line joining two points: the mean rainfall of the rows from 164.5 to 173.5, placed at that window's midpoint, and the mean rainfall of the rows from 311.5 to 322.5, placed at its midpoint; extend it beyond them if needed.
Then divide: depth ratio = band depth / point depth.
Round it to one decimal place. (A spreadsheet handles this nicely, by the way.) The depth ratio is 1.2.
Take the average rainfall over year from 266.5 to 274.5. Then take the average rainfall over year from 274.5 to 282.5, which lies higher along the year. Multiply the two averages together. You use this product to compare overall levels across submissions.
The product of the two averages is 1.54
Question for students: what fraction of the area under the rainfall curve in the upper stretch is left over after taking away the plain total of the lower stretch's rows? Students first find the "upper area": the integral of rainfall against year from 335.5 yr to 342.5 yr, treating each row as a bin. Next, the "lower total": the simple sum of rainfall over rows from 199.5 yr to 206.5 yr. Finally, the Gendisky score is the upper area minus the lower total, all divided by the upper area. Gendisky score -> -0.47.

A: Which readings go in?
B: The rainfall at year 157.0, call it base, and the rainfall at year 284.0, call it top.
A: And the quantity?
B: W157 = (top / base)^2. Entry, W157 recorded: 0.67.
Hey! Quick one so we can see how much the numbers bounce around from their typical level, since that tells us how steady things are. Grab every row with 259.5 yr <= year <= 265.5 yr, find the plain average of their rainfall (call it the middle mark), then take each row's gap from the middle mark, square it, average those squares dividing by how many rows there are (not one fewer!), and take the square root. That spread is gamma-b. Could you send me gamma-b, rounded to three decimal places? 0.011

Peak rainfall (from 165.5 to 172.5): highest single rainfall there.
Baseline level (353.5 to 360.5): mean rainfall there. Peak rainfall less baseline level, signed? 0.45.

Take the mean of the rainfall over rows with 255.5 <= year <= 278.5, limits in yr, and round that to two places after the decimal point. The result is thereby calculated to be 1.25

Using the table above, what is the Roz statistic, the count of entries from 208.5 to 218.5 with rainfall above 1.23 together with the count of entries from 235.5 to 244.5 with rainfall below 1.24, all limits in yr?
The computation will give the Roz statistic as 10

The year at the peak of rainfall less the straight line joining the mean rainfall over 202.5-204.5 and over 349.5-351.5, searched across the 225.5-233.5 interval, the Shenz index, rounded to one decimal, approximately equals 232.0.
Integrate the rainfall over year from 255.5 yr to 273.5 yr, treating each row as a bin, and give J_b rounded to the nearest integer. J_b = 23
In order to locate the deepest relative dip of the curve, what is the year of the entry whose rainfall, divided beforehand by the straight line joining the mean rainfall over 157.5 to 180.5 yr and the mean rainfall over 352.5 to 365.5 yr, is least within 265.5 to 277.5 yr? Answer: 266.0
